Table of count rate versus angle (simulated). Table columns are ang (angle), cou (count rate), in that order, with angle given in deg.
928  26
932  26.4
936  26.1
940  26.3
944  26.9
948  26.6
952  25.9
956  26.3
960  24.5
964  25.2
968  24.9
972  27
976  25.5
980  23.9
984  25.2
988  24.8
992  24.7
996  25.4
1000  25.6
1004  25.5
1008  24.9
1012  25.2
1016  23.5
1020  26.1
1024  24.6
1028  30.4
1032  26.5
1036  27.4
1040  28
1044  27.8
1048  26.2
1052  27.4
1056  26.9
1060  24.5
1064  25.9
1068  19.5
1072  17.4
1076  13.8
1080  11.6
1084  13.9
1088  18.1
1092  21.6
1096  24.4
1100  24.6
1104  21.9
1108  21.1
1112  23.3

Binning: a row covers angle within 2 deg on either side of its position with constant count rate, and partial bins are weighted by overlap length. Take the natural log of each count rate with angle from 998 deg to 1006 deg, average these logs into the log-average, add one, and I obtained 4.24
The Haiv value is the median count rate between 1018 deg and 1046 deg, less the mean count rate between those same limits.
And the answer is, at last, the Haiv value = 0.14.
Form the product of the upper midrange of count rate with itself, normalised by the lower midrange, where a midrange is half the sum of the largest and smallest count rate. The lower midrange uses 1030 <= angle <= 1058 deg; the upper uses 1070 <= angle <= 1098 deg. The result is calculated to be 12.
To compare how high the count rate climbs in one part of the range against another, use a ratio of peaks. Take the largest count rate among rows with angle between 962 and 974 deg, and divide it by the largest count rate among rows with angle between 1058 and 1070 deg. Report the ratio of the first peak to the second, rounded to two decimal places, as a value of 1.04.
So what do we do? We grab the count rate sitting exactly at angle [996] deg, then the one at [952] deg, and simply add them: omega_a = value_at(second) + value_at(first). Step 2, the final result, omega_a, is 51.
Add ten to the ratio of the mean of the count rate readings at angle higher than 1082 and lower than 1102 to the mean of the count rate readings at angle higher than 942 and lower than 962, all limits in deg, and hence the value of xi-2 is 10.8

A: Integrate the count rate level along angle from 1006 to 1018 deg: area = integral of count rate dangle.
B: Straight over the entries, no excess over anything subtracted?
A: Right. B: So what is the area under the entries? 294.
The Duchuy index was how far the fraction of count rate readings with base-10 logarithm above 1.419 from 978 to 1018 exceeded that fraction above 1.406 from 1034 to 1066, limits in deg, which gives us -0.9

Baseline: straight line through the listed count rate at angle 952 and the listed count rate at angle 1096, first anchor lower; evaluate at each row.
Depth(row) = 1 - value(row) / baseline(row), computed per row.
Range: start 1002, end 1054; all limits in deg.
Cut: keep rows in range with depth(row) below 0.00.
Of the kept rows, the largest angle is 1052 deg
